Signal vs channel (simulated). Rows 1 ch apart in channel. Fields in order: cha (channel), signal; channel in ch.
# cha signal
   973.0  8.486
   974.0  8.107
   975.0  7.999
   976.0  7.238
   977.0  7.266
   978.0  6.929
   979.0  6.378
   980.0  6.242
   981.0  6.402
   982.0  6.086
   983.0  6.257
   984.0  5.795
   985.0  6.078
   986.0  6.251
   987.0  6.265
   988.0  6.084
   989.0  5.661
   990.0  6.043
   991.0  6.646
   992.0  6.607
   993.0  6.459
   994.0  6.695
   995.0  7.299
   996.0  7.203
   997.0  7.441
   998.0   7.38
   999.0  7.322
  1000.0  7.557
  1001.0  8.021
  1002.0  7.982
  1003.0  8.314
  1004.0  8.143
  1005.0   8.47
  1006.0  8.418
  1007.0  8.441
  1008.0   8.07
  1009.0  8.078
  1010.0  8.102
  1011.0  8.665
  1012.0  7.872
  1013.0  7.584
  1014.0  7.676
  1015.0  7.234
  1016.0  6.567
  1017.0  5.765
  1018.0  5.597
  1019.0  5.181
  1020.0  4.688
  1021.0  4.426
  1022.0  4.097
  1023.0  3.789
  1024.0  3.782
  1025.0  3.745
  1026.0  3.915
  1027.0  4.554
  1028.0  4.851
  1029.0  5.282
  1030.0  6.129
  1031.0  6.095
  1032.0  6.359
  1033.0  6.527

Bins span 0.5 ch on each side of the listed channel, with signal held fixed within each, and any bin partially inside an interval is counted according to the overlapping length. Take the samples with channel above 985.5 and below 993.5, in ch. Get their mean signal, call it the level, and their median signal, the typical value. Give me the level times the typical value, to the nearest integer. 39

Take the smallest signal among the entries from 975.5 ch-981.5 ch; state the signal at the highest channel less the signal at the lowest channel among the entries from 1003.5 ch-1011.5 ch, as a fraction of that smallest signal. 0.084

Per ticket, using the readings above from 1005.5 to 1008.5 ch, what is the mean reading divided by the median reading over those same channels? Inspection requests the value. 0.99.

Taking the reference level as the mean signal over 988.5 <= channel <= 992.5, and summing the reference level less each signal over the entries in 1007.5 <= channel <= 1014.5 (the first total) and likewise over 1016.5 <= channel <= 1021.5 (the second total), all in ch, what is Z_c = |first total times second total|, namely 69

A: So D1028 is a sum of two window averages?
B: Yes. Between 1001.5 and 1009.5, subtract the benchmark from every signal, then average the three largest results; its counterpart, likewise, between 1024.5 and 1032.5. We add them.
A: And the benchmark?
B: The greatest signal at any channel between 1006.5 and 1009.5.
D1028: -2.2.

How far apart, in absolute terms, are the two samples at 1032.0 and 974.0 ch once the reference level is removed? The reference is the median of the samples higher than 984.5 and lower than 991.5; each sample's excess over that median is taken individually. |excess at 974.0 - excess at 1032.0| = 1.75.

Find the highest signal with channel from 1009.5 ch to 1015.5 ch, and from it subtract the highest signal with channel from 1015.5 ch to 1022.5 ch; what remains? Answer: 2.1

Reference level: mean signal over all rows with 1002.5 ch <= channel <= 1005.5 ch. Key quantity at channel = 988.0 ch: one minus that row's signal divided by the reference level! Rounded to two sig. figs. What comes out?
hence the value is 0.27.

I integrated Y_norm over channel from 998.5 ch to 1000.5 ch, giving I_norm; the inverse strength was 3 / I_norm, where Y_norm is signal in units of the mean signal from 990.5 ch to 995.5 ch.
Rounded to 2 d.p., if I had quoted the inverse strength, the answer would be 1.36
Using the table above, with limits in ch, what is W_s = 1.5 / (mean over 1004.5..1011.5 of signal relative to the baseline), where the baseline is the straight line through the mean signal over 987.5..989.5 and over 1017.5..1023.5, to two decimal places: 0.47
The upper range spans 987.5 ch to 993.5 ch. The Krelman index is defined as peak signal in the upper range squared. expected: 44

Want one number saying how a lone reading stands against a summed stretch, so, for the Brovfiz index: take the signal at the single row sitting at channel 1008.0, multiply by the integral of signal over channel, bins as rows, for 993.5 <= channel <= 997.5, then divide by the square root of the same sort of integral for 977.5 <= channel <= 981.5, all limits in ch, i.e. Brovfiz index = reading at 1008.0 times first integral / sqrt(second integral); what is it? 45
